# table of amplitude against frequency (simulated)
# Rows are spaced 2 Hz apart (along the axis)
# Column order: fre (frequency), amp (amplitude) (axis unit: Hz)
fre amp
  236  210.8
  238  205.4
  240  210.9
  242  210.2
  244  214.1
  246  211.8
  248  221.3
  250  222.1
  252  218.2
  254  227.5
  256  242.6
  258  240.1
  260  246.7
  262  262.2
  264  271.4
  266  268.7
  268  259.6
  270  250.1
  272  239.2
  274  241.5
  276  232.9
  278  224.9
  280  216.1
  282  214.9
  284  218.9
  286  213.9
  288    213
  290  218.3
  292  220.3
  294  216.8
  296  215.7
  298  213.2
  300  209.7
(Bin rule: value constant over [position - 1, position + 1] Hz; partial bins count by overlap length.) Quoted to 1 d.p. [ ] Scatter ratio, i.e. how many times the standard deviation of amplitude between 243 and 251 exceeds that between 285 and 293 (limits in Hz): 1.5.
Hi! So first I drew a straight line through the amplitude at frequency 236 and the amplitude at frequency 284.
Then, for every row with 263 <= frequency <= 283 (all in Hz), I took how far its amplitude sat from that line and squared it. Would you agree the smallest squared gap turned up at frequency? 280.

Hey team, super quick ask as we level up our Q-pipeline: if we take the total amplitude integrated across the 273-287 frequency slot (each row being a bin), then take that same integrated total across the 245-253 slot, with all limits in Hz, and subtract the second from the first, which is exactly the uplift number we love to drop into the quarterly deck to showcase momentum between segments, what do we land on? 1379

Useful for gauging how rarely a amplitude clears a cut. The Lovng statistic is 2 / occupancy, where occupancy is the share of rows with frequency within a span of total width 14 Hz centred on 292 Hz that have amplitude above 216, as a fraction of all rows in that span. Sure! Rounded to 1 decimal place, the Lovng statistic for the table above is 4.7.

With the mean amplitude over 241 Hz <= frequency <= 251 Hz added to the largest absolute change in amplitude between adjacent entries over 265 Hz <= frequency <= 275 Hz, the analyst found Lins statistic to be 227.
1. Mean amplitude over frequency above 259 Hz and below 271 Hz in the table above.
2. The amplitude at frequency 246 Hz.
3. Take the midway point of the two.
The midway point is 236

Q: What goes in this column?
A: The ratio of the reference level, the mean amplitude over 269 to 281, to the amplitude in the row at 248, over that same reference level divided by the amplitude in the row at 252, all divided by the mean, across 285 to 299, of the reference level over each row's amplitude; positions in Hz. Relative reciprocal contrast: 0.91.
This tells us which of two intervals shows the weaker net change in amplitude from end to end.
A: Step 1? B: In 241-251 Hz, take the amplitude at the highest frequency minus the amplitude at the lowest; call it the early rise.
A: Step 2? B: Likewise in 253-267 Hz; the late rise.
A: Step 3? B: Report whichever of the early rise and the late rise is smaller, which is 12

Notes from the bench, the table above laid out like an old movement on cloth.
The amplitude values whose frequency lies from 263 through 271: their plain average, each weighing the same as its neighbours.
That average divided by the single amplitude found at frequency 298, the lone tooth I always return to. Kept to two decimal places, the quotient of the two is 1.23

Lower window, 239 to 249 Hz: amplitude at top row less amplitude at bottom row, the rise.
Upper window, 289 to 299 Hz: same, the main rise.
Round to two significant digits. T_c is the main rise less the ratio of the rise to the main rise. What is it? -3.1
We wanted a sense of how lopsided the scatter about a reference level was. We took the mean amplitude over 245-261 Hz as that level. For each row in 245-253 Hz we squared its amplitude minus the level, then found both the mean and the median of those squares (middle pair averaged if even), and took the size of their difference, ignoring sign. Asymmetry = 41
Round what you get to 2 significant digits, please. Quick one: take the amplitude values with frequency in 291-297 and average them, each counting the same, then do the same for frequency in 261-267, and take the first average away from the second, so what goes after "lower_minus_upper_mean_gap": 50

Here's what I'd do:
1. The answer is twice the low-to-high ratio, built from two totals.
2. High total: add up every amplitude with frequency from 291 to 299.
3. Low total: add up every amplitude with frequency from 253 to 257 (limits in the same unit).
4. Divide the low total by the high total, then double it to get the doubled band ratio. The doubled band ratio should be 1.1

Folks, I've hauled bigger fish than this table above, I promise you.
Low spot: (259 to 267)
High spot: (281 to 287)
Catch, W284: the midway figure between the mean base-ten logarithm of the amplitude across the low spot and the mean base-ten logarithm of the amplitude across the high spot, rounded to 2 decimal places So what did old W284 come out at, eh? 2.38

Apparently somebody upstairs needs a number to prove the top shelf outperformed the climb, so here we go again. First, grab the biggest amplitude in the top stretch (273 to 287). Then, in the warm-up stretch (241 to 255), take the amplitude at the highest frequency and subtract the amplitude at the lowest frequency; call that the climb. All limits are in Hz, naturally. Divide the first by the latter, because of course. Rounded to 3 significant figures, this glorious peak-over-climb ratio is 14.0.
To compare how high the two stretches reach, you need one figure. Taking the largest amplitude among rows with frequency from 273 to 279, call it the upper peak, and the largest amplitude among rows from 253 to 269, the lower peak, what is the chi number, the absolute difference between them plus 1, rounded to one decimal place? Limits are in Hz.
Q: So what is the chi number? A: 30.9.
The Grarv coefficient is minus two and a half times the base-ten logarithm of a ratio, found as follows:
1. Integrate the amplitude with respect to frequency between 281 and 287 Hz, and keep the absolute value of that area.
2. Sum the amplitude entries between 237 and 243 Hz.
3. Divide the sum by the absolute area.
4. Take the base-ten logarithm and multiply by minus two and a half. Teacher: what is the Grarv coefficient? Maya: 0.79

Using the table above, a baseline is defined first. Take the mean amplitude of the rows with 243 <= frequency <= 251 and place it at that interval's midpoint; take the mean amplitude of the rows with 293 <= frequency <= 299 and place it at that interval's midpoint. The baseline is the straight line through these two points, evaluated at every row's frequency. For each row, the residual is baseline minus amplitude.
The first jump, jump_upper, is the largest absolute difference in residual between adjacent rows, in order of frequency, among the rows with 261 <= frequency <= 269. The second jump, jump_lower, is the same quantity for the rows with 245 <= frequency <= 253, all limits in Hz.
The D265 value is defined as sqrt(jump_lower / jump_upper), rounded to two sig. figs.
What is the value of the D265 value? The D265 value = 1.0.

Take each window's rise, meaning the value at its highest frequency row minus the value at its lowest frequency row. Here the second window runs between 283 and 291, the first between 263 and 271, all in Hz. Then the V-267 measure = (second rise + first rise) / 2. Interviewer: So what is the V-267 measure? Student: -11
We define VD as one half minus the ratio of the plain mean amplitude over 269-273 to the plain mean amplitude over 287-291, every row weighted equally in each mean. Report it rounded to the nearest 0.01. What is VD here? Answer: -0.63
